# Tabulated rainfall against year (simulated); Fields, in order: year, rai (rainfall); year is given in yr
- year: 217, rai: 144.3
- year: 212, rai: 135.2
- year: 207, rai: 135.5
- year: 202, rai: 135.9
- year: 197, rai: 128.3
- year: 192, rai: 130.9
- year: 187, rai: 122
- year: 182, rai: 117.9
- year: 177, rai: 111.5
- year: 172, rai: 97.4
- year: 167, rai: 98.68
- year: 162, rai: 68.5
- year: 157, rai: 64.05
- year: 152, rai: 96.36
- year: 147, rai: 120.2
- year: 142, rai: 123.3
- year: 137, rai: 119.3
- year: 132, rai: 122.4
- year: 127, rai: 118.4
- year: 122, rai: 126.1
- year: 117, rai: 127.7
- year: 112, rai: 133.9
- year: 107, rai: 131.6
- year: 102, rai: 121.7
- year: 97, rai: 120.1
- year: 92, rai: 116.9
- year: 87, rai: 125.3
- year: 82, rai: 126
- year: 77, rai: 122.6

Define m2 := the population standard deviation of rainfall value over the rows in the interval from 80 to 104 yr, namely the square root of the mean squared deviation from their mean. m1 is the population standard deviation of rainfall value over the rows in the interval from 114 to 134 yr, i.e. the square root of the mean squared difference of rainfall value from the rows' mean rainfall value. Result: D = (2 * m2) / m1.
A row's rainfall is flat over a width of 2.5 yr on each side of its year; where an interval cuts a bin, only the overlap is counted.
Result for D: 1.9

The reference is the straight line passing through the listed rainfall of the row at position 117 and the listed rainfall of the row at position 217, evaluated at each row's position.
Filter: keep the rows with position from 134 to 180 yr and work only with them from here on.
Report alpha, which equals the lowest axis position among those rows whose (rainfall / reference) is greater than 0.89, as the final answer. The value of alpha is 137 yr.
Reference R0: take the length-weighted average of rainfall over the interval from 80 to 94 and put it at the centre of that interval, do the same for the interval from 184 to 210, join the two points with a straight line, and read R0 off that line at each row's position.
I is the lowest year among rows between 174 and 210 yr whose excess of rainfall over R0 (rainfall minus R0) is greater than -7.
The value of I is 192 yr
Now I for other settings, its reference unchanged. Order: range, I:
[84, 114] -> 87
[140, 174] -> 142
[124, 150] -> 132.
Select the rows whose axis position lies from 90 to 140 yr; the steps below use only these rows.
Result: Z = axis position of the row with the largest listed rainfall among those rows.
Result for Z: 112 yr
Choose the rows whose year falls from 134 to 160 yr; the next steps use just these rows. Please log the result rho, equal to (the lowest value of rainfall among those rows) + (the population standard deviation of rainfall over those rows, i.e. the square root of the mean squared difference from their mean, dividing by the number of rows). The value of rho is 87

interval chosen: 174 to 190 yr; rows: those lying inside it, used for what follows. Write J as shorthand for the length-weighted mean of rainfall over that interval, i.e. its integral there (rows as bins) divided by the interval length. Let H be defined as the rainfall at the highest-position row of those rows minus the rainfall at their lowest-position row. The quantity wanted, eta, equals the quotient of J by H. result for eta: 11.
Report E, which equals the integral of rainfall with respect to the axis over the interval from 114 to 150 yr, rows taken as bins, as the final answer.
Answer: 4402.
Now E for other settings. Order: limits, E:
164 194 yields 3361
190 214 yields 3196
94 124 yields 3801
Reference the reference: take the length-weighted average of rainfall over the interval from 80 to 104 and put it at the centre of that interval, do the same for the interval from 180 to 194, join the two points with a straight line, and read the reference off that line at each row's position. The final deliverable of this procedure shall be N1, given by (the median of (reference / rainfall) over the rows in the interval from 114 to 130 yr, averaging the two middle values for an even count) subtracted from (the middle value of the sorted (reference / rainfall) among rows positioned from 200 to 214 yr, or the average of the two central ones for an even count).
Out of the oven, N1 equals -0.06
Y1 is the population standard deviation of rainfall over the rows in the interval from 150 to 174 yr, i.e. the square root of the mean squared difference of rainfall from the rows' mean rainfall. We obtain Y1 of 15.4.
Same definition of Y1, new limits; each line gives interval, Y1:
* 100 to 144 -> 5.0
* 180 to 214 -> 6.6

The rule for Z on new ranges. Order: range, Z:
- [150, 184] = 182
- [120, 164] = 122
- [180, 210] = 202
